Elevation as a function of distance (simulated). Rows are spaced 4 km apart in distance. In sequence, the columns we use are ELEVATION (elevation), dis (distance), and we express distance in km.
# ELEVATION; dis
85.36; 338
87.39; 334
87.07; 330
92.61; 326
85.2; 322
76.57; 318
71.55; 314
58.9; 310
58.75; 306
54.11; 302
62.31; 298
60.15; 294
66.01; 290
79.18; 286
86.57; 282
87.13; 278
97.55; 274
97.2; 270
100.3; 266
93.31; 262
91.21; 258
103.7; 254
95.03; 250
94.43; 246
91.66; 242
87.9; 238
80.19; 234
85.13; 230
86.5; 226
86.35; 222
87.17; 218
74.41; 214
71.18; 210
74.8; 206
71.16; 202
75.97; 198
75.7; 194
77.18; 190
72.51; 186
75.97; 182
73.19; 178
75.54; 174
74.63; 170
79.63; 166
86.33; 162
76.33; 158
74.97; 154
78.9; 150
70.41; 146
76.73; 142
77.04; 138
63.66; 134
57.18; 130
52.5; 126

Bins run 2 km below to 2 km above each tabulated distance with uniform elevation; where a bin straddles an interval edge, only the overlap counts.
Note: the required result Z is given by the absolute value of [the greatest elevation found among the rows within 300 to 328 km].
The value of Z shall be 92.6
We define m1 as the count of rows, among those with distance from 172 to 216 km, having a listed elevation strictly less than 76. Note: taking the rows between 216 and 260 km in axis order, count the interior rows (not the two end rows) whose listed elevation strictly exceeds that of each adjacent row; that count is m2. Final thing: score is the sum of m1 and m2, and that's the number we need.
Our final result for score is 12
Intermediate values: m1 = 10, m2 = 2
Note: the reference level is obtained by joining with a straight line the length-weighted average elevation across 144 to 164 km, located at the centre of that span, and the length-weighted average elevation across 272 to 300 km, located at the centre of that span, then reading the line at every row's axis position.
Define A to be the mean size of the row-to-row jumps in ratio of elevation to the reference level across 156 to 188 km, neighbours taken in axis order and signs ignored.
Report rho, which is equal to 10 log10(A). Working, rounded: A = 0.058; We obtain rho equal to -12.4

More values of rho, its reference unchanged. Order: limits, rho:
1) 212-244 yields -12.3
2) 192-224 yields -12.7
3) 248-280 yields -10.9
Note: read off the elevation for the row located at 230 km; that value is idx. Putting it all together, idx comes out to 85.13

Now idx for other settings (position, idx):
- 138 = 77.04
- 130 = 57.18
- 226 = 86.5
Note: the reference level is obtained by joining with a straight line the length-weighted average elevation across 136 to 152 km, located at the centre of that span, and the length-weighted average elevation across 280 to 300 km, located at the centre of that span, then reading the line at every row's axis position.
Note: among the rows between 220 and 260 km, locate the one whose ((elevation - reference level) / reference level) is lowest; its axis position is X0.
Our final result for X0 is 234 km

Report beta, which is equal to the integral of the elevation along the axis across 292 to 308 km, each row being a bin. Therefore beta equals 941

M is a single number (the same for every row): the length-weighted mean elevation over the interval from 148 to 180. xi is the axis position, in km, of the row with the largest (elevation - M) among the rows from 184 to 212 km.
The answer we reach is 190 km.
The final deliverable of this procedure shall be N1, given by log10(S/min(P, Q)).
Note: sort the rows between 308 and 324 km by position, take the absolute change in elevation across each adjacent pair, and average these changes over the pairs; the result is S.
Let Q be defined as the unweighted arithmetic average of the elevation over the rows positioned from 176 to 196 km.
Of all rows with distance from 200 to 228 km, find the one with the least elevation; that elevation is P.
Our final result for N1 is -0.91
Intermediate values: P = 71.16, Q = 75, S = 8.8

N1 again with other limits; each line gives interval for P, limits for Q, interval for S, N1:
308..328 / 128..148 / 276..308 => -0.99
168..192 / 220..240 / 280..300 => -1.01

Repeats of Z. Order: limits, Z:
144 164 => 86.3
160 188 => 86.3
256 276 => 100.3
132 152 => 78.9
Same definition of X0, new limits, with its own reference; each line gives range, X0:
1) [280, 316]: 302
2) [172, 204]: 202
